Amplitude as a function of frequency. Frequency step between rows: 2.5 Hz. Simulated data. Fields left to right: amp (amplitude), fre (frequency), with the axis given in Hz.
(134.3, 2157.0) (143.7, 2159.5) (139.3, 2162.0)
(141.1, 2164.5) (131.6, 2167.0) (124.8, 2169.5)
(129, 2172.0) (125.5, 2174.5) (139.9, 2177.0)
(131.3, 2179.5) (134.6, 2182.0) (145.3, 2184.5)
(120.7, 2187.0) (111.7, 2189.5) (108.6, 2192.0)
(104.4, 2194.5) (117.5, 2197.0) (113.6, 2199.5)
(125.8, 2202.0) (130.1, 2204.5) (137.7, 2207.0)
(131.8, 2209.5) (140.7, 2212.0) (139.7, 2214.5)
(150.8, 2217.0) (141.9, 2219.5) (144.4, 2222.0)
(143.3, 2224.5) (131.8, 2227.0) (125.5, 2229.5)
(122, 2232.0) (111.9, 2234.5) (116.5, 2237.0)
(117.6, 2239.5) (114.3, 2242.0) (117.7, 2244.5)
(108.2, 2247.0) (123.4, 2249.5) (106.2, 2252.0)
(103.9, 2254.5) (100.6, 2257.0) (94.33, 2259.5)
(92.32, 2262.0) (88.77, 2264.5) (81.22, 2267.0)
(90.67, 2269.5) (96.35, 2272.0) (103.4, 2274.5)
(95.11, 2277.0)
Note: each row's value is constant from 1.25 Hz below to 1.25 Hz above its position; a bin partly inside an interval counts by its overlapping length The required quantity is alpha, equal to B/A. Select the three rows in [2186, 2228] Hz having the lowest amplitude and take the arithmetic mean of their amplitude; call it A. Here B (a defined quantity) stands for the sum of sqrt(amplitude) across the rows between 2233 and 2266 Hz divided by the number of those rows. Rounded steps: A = 108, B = 10.3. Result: 0.096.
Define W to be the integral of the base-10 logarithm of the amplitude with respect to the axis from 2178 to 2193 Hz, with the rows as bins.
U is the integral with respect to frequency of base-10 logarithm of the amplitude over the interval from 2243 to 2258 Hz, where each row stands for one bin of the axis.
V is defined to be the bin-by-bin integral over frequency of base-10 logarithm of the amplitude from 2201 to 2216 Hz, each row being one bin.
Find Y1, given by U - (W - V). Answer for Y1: 31.1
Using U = 30.6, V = 31.9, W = 31.5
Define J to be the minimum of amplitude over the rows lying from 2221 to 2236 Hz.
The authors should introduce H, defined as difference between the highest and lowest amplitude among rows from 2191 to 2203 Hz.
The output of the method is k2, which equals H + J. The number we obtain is 133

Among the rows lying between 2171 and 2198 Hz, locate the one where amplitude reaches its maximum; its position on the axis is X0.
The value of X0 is 2184.5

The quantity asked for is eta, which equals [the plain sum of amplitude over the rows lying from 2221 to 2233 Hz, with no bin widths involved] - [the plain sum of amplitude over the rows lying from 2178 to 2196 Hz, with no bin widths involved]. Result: -190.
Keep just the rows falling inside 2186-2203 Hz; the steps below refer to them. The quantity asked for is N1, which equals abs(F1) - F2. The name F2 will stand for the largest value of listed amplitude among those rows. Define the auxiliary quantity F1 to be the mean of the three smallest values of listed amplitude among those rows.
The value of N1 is -17.6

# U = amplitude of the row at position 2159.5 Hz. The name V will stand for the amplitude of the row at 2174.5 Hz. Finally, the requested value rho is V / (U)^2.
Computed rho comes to 0.0061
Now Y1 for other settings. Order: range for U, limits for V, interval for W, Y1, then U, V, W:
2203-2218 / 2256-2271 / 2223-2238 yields 30.0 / 32.1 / 29.4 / 31.5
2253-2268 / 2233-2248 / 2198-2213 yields 28.8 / 29.6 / 30.9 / 31.7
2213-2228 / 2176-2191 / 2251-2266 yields 34.2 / 32.3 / 31.7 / 29.8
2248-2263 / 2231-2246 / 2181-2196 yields 30.0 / 30.2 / 31.0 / 31.2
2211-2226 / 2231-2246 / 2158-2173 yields 31.4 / 32.3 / 31.0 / 31.9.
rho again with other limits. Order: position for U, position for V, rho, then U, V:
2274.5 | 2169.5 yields 0.0117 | 103.4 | 124.8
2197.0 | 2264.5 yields 0.0064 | 117.5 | 88.77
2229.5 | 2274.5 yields 0.0066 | 125.5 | 103.4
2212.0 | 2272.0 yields 0.0049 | 140.7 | 96.35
